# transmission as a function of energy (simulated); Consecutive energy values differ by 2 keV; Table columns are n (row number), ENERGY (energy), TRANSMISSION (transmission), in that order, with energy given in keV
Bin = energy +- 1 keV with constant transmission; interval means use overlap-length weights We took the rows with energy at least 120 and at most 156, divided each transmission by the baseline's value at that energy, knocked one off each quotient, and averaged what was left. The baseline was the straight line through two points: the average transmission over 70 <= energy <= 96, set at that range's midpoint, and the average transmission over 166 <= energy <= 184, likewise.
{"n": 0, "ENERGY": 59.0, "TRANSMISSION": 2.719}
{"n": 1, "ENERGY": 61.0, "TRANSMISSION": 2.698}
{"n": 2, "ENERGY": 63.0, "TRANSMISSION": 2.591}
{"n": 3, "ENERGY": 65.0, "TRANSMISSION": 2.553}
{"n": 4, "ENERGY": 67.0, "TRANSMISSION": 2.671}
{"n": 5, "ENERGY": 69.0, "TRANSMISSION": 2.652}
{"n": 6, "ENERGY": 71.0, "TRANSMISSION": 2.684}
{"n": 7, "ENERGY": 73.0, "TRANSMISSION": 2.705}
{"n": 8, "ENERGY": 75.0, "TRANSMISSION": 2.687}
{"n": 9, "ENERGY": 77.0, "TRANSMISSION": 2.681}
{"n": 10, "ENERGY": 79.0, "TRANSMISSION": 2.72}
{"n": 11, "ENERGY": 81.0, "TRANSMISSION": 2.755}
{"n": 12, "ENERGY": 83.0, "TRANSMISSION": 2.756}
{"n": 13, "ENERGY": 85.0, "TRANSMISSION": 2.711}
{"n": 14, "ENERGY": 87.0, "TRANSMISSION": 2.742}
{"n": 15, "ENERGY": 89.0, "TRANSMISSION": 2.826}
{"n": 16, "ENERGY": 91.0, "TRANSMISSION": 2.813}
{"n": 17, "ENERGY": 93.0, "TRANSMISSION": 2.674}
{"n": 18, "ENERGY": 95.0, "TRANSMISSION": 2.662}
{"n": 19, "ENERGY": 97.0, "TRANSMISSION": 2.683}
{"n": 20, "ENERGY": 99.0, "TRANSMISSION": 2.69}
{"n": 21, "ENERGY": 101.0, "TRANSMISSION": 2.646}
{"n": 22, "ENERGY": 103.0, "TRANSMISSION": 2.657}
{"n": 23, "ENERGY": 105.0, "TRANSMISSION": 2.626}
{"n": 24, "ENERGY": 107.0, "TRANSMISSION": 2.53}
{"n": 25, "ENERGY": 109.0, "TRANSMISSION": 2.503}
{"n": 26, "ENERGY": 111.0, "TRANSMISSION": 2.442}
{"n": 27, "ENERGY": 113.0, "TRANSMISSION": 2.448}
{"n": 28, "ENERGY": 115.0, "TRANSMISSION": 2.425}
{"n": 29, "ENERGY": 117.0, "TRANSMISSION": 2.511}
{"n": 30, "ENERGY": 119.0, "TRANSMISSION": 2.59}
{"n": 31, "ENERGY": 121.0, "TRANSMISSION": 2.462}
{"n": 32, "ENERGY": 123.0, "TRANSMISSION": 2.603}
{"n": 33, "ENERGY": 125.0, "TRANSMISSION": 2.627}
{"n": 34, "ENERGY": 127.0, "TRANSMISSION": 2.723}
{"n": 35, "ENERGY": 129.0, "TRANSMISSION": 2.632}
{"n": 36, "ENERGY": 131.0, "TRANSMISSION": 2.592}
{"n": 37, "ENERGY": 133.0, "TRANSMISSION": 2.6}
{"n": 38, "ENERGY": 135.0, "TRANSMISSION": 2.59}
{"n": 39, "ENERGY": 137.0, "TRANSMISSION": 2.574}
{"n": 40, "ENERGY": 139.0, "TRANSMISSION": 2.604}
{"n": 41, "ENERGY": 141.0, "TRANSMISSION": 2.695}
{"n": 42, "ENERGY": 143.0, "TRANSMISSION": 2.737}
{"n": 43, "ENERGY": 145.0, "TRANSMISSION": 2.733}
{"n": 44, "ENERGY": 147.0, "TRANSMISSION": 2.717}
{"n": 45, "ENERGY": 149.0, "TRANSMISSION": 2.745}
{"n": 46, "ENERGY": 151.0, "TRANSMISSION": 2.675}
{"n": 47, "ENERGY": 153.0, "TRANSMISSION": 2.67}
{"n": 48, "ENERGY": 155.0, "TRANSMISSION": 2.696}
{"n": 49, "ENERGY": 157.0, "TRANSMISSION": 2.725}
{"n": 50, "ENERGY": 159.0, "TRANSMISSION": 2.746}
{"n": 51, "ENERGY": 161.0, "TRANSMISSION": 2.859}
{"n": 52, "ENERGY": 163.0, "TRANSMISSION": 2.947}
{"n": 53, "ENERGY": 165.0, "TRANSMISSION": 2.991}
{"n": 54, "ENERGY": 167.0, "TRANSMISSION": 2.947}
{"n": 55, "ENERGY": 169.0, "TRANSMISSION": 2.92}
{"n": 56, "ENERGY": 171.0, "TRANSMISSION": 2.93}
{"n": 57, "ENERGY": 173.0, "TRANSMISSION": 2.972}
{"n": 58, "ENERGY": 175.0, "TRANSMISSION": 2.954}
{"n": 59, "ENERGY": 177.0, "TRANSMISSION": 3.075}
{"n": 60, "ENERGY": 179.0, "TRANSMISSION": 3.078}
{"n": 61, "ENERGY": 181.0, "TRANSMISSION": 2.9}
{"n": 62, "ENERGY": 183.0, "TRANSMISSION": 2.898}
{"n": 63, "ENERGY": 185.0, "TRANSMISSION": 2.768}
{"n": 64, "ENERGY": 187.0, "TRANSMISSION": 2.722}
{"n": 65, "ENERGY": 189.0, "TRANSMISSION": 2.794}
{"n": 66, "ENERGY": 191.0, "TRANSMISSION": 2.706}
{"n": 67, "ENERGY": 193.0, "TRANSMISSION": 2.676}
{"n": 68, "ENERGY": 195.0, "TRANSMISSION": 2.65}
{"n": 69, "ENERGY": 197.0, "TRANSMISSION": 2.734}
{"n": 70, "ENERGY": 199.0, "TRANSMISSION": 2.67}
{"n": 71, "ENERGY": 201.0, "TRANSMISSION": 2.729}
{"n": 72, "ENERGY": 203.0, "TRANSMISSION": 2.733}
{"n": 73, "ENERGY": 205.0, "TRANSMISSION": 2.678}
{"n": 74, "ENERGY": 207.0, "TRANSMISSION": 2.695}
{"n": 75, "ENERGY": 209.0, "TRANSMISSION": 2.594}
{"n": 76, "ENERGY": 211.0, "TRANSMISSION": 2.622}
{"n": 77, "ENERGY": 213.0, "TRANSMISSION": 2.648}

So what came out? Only -0.076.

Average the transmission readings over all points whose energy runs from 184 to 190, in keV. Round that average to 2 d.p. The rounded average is 2.76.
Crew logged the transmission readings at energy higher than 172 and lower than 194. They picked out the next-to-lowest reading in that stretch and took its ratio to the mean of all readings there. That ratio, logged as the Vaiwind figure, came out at 0.944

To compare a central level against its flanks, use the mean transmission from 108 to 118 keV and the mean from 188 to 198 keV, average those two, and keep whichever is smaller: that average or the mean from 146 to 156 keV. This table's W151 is 2.59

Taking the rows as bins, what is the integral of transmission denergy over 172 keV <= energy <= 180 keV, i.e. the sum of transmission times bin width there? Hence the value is 24.2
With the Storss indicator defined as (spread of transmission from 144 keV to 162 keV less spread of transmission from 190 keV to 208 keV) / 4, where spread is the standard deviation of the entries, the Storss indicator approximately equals 0.006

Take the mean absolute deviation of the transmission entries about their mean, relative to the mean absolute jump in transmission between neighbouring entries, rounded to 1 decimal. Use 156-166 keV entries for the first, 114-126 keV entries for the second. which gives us 1.0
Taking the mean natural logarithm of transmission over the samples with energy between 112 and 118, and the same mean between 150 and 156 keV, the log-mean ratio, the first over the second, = 0.91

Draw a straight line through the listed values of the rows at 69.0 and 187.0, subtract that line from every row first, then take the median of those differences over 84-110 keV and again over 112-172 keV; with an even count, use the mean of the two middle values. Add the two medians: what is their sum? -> -0.009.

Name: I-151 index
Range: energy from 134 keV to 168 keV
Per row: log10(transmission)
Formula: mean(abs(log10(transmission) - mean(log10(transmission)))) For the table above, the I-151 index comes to 0.0141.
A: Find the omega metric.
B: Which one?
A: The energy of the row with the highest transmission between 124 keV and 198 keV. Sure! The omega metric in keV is 179.0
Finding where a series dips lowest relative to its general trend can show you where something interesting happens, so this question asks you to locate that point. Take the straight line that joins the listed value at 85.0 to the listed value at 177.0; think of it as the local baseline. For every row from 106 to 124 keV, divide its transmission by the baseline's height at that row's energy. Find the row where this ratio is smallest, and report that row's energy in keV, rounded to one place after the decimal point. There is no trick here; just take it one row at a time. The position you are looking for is 115.0 keV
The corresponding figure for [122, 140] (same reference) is 137.0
